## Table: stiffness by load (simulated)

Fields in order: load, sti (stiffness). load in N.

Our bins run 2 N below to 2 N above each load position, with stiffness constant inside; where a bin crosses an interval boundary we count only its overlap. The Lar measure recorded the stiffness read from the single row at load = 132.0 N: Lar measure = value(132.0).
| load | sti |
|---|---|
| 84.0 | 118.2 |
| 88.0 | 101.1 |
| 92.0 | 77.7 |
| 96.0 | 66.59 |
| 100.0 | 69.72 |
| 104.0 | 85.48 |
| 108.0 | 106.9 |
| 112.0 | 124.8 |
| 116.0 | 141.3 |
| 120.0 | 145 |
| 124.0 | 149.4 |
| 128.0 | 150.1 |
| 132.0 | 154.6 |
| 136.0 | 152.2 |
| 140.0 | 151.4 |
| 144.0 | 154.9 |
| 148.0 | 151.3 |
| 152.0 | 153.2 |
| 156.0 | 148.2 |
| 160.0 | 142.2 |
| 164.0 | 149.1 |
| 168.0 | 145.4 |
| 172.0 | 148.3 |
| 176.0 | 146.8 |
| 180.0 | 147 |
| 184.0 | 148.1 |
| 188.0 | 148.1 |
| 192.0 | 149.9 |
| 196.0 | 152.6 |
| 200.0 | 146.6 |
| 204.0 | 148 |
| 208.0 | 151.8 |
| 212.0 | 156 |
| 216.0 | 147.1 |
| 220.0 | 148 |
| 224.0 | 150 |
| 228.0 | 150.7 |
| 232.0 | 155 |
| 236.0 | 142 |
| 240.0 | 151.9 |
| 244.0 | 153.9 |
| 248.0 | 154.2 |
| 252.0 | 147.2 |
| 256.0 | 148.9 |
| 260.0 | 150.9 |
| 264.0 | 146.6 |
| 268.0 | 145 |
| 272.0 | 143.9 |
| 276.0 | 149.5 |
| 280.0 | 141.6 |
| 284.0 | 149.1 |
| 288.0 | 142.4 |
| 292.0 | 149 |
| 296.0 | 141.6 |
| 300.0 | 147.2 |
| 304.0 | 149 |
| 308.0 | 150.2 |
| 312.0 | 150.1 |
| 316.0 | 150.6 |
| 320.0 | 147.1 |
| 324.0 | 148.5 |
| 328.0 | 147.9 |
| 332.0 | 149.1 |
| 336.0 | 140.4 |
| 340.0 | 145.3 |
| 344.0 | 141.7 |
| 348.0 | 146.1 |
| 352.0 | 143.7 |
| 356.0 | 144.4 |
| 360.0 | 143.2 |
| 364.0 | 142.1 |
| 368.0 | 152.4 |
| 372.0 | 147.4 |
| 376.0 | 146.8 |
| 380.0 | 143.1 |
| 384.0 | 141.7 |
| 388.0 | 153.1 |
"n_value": 154.6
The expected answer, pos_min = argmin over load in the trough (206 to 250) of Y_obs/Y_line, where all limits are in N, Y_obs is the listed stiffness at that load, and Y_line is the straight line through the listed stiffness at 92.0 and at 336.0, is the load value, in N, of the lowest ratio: 236.0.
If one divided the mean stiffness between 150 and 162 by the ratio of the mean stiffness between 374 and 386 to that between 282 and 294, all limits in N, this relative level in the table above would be 151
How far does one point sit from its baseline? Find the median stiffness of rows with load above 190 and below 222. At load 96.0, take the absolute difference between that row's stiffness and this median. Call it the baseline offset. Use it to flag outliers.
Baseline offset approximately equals 82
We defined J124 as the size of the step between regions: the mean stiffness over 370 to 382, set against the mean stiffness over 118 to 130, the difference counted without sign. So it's 2.4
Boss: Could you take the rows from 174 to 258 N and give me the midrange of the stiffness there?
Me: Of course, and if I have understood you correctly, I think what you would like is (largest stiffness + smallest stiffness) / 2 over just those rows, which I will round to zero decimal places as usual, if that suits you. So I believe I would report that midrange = 149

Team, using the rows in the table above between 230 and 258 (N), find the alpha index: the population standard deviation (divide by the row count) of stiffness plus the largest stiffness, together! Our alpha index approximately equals 159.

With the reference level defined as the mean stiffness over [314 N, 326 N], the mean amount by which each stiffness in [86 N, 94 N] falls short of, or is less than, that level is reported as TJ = 59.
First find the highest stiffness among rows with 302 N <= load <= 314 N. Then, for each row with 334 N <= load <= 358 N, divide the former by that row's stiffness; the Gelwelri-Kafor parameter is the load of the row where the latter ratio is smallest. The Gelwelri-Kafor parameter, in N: 348.0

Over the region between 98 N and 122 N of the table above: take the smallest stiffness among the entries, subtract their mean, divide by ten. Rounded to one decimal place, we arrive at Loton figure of -4.2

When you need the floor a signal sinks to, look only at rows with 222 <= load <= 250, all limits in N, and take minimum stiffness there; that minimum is 142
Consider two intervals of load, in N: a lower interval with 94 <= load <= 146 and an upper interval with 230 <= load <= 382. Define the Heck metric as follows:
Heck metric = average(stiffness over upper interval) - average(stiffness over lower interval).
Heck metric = 20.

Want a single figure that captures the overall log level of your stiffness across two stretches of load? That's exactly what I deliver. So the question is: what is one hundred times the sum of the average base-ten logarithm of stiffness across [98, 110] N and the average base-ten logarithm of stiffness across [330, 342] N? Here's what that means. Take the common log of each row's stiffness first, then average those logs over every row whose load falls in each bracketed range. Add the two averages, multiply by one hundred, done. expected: 410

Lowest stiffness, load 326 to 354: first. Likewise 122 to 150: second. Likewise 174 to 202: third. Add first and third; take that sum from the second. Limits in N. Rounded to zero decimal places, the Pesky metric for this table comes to -138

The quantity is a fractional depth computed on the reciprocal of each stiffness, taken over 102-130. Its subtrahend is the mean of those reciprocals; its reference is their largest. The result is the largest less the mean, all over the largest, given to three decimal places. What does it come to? 0.311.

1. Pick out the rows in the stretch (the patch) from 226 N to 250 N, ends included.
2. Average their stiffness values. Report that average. 151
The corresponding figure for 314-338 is 147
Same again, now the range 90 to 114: 89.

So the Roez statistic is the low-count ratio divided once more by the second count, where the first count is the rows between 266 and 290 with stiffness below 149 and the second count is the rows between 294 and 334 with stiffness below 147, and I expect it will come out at 4.0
